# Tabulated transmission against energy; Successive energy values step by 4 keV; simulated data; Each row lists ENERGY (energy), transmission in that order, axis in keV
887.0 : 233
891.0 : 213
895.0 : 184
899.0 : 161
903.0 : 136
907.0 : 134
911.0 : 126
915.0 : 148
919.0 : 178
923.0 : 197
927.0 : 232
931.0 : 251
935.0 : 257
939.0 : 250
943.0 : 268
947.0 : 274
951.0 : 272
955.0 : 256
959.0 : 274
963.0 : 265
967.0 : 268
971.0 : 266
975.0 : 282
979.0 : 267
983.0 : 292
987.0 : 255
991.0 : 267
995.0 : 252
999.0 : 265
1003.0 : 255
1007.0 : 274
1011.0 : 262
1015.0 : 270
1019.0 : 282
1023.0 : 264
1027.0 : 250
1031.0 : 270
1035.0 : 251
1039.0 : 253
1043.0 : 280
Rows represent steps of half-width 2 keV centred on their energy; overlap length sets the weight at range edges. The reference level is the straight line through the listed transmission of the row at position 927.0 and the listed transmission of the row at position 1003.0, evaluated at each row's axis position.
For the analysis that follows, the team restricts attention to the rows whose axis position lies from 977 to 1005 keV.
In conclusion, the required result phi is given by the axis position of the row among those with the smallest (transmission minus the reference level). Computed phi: 995.0 keV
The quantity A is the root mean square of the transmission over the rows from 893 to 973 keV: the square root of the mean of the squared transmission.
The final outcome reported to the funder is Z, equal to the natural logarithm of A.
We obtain 5.42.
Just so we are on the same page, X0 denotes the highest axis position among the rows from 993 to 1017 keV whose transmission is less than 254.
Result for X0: 995.0 keV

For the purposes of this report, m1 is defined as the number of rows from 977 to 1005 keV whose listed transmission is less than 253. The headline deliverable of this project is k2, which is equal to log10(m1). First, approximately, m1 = 1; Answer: 0.0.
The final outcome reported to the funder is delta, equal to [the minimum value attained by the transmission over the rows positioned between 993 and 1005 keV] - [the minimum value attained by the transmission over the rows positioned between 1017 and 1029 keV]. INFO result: 2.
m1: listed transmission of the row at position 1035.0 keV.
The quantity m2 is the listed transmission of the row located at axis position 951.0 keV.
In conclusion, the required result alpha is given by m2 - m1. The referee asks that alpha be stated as 21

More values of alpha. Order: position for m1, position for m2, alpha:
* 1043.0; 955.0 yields -24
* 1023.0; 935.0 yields -7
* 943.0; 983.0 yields 24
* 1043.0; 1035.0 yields -29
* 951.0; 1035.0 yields -21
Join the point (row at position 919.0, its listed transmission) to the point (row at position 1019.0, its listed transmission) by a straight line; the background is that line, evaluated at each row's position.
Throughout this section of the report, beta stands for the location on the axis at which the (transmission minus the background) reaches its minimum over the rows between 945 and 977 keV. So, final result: 971.0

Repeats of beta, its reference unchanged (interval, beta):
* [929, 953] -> 939.0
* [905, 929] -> 911.0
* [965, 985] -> 979.0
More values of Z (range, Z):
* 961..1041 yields 5.58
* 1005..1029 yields 5.59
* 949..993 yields 5.60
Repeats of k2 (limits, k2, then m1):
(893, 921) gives 0.8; 7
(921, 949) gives 0.6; 4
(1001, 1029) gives 0.0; 1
